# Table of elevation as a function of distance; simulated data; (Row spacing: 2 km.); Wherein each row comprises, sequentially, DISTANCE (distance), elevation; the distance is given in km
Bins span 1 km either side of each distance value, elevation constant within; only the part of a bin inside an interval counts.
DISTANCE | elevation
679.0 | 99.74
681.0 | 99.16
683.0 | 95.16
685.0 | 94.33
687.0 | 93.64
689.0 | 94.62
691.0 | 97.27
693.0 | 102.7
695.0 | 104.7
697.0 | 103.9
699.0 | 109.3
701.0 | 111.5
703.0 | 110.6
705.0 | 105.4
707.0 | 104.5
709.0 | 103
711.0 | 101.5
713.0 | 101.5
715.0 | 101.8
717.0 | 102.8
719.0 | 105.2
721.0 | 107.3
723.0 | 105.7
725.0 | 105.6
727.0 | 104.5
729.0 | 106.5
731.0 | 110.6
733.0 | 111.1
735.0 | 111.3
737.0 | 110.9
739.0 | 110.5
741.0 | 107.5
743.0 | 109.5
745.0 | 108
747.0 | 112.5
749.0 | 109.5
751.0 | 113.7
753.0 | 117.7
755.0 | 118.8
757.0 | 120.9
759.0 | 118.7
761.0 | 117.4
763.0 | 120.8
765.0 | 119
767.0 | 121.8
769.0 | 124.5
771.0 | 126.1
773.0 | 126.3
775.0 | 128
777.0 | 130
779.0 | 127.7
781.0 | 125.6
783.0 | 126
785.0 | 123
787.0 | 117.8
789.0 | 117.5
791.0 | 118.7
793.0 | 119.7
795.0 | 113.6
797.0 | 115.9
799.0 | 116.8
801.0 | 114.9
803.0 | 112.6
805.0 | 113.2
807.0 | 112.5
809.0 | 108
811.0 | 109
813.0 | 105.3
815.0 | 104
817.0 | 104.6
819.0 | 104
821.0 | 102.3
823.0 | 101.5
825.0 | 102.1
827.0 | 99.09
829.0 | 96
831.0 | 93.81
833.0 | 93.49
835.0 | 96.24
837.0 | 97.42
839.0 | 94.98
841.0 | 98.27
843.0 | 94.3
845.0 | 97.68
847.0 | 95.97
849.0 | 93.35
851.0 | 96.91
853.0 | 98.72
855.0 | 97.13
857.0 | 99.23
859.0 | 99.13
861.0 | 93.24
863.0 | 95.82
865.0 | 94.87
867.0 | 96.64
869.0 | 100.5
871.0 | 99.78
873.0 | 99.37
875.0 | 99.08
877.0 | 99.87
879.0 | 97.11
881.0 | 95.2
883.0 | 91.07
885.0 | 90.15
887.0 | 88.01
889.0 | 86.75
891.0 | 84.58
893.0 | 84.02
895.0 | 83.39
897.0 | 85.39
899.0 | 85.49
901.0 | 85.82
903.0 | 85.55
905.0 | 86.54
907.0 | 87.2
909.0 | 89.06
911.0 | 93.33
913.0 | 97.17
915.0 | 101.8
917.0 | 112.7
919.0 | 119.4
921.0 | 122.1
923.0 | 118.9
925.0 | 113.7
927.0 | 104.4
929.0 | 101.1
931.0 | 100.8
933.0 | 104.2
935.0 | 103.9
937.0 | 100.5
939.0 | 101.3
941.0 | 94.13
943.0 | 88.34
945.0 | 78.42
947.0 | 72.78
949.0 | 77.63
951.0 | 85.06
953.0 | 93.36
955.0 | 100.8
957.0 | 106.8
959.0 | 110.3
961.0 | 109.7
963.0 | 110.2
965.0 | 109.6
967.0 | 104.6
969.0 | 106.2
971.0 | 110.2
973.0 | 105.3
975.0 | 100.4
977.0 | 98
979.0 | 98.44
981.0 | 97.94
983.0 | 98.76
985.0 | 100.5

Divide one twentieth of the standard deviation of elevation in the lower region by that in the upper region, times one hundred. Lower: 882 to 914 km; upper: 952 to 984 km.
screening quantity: 3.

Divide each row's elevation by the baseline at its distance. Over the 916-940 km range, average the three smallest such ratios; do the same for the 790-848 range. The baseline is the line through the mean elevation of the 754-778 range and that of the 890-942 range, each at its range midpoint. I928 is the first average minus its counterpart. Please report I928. 0.21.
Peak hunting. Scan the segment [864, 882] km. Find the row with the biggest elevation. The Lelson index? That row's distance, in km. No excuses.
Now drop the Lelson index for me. 869.0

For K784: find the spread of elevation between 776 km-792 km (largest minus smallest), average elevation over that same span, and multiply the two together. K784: 1541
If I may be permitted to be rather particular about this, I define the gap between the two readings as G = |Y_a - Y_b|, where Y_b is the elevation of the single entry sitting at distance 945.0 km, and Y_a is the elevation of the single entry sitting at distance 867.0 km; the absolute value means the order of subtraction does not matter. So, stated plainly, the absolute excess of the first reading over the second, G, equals 18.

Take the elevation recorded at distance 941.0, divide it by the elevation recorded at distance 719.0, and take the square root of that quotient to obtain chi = 0.95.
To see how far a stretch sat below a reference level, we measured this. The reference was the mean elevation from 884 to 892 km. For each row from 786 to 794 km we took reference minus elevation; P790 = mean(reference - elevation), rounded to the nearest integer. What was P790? -31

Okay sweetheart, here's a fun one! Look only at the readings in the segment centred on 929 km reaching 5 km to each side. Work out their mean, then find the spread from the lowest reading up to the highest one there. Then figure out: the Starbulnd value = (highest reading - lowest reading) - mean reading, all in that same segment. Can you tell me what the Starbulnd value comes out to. -92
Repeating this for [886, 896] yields -81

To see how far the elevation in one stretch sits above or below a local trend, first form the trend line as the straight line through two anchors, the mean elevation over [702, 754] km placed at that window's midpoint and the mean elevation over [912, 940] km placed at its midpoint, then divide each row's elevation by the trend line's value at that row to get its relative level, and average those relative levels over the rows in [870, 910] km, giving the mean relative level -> 0.84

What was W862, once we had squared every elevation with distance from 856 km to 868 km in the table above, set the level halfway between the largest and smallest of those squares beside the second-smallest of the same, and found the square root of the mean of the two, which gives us 96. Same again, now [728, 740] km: 110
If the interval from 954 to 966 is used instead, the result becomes 106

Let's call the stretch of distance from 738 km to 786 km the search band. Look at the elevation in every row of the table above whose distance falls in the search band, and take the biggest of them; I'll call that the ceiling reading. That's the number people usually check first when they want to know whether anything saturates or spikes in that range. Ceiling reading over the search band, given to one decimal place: 130.0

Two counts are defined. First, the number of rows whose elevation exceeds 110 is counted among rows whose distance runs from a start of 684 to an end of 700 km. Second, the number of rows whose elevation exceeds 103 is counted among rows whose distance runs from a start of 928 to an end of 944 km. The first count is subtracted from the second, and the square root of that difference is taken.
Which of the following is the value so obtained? 1.4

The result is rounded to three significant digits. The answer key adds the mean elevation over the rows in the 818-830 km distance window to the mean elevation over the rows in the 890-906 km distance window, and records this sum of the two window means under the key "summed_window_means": 186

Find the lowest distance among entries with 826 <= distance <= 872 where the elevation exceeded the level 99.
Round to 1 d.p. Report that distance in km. 827.0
